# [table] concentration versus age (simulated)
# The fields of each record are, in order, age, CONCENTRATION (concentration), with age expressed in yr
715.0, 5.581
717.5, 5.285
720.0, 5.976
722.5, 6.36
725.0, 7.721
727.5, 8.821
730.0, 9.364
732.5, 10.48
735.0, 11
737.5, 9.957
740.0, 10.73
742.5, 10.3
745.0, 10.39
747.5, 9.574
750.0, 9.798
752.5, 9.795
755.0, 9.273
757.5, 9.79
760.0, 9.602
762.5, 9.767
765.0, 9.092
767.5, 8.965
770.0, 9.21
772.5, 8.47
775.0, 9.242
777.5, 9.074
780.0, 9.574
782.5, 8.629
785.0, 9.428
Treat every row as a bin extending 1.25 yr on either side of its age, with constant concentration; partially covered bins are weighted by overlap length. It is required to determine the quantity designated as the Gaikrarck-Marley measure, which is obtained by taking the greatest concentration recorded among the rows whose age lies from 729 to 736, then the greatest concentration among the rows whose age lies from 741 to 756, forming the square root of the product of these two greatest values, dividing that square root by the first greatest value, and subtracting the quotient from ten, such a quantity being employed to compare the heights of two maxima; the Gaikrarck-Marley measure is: 9.028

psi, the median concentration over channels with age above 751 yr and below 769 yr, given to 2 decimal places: 9.60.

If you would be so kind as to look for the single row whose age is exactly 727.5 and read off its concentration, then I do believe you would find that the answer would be 8.821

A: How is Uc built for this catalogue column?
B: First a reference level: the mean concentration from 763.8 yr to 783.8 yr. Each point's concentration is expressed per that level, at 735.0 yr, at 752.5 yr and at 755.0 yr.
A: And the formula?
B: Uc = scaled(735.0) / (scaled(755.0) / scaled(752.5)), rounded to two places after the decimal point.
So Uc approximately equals 1.29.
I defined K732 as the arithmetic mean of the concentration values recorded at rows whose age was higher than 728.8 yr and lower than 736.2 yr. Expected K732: 10.3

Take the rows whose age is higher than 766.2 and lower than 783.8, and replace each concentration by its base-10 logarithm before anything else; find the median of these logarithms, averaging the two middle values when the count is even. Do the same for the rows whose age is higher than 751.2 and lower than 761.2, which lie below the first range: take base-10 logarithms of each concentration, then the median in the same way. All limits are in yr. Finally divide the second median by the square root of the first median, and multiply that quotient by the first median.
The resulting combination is 0.97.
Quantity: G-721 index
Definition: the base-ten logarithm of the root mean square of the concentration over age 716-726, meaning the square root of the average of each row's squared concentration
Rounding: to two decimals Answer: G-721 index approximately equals 0.81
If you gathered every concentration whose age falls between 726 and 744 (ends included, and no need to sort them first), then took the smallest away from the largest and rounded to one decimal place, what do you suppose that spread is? 2.2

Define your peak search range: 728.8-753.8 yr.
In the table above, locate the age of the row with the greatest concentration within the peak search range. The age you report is 735.0 yr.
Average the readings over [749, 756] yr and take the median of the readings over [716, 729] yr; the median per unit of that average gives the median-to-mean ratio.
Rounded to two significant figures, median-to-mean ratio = 0.66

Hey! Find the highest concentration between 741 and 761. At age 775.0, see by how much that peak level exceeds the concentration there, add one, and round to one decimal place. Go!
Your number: 2.1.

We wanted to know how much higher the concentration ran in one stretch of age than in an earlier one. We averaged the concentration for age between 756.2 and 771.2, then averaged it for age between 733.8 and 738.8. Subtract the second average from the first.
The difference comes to -1.07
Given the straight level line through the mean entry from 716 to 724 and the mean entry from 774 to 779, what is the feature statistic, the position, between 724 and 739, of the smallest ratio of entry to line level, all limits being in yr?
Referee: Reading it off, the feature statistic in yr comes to 725.0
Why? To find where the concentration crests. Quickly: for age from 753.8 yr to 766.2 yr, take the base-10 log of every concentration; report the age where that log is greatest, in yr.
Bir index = 757.5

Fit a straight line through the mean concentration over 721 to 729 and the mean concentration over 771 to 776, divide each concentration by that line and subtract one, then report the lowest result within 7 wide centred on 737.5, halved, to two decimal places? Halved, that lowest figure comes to 0.13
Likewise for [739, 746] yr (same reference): 0.14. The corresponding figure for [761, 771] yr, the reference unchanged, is 0.02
